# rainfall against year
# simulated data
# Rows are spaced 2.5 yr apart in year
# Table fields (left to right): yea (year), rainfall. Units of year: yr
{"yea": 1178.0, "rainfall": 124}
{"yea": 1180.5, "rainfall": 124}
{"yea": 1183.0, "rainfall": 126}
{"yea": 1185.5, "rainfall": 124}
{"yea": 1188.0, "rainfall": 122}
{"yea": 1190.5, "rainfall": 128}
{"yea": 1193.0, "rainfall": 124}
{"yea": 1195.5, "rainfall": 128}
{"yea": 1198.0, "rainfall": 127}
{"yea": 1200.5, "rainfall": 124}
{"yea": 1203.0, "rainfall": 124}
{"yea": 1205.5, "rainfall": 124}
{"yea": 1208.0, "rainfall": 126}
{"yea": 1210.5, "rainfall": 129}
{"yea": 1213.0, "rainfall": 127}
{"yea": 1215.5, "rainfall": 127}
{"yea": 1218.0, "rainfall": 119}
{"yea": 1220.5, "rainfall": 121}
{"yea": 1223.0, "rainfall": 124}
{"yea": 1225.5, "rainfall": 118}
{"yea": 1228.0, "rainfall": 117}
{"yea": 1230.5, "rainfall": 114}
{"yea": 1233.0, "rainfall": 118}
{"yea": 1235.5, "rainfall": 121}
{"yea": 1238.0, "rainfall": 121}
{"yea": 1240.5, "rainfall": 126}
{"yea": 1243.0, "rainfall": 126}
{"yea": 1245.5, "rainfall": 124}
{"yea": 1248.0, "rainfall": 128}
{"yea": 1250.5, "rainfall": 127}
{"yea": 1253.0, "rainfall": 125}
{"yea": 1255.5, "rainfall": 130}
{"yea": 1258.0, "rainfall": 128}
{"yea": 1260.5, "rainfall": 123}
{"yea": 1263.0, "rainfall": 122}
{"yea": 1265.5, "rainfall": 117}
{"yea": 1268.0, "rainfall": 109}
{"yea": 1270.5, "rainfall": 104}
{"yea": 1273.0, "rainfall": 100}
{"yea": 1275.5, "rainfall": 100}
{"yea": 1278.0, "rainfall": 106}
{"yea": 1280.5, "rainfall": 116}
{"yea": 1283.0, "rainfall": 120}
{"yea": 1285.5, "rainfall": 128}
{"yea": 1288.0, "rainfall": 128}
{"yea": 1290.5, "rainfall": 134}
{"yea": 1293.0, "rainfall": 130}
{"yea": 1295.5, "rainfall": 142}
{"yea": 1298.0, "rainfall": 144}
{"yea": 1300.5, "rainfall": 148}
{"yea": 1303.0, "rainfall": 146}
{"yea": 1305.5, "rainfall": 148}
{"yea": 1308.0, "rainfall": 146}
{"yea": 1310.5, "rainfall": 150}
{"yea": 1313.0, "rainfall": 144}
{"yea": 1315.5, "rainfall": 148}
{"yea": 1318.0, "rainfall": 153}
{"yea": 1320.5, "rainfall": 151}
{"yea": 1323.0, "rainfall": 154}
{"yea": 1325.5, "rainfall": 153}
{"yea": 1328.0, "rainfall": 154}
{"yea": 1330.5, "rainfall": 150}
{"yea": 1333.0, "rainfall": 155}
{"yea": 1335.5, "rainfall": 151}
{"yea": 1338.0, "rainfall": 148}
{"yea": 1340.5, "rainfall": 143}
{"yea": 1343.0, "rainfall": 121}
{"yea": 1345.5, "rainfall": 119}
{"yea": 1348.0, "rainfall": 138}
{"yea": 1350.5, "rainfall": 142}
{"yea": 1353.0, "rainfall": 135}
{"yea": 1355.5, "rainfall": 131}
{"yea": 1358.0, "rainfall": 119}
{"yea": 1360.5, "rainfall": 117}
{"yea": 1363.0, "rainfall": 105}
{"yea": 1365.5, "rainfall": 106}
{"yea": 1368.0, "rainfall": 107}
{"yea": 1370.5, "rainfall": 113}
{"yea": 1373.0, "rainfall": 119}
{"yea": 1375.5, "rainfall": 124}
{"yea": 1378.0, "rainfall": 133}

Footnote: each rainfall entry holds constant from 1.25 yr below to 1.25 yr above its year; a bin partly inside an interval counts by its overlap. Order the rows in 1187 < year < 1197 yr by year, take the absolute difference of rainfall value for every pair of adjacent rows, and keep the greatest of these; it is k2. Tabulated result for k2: 6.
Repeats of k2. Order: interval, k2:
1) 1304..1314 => 6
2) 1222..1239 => 6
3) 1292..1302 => 12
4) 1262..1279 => 8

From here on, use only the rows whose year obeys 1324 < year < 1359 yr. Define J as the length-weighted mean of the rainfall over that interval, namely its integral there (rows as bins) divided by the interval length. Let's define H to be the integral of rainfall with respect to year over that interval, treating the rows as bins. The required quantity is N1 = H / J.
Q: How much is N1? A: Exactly 35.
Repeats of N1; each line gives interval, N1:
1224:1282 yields 58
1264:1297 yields 33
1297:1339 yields 42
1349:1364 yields 15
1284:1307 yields 23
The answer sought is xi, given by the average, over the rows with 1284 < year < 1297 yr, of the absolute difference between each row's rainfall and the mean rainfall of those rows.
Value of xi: 4.5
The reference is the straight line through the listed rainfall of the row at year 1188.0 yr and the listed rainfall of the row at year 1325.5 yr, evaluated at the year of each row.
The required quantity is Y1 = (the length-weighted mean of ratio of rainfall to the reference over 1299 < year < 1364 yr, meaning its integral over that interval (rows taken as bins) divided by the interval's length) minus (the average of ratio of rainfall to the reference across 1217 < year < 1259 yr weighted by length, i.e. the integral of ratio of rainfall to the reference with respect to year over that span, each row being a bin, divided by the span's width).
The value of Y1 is 0.00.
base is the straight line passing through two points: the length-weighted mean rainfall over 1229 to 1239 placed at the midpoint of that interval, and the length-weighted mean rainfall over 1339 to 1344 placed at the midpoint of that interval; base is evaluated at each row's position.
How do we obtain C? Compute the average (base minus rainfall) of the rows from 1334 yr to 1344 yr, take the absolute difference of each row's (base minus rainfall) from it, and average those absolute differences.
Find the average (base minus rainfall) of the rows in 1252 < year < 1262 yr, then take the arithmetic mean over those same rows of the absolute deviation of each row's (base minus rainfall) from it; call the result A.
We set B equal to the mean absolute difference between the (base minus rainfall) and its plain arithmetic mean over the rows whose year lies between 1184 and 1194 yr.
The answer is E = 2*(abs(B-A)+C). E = 22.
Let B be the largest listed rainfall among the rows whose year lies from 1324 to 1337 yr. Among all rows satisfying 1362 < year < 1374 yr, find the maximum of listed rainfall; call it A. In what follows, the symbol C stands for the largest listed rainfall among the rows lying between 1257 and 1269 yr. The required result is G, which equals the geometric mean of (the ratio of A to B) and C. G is 9.9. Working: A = 119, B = 155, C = 128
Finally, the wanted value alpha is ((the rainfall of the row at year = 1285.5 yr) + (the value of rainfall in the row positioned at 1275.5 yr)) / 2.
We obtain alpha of 114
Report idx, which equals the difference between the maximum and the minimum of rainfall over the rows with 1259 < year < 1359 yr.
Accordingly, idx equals 55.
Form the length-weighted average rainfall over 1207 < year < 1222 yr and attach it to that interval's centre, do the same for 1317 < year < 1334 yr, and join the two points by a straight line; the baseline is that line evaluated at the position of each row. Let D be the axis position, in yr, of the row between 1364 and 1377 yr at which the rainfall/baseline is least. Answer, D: 1365.5 yr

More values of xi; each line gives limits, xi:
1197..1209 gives 1.2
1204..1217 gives 1.3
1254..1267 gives 4.0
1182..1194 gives 1.8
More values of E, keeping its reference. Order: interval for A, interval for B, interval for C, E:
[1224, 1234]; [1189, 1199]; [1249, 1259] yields 2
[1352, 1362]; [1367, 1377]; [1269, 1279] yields 10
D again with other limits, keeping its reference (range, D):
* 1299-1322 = 1313.0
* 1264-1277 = 1275.5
